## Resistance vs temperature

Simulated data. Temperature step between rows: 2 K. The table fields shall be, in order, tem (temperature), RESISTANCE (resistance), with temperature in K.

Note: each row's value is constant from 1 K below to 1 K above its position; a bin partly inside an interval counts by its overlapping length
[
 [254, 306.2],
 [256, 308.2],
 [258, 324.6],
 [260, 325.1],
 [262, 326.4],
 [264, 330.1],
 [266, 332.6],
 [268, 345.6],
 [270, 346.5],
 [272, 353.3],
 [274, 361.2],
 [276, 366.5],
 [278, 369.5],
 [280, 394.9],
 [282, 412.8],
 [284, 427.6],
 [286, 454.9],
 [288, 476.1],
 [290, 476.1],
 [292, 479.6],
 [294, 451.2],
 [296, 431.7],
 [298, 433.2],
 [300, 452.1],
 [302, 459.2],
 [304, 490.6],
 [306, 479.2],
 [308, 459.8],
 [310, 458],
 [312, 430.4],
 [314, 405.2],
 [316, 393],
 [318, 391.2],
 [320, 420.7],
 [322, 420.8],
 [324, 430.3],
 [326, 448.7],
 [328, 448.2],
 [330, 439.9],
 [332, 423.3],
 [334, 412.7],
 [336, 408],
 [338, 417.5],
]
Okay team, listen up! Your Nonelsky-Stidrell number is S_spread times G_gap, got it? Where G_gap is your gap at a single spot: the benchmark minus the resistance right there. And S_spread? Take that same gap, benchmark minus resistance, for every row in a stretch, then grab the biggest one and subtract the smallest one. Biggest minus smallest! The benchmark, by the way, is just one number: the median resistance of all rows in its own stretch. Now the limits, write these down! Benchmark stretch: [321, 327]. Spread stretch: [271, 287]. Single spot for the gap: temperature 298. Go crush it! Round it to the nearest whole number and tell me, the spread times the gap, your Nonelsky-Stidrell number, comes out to -295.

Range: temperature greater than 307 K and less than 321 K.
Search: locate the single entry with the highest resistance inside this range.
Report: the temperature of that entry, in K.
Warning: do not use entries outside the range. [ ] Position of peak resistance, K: 308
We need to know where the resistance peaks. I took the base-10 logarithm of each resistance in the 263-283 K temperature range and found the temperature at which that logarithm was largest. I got 282 K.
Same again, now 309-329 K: 310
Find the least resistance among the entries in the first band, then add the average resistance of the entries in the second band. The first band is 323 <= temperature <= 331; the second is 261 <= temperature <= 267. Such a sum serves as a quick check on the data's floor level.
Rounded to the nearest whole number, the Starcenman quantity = 760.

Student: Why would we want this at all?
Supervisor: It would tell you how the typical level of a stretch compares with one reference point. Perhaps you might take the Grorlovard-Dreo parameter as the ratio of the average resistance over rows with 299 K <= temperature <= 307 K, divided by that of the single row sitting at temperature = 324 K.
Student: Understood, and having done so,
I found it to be 1.09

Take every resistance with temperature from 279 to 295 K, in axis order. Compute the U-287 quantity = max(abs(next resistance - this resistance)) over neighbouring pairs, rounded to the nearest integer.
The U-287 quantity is 28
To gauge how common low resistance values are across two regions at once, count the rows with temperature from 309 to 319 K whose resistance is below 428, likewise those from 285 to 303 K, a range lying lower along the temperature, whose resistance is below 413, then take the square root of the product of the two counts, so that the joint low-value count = 0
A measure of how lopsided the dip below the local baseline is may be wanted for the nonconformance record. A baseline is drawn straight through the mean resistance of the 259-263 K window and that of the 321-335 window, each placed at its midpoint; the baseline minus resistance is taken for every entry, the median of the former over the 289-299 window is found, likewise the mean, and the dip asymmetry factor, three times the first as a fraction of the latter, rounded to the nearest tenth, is 2.9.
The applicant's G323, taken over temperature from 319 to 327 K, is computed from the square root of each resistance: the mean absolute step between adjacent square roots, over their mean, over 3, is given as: 0.0036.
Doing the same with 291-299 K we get 0.0061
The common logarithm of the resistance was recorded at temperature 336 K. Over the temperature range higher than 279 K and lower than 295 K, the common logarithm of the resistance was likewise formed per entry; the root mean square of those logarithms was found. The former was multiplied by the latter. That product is 6.92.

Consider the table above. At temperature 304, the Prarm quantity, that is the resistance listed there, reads 490.6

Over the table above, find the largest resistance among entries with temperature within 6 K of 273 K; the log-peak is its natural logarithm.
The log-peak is 5.91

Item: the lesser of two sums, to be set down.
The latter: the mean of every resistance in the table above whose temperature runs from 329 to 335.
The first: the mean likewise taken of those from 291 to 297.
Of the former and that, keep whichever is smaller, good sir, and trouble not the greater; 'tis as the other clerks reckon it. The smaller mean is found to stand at 425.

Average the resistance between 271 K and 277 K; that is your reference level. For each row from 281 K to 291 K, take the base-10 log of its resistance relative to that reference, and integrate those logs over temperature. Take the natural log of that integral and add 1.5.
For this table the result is 1.5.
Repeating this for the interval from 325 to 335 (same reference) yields 1.3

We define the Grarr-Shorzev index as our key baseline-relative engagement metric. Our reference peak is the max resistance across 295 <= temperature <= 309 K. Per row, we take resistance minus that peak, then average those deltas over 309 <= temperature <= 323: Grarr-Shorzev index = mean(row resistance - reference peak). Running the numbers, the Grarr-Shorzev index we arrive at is -74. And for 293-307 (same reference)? -34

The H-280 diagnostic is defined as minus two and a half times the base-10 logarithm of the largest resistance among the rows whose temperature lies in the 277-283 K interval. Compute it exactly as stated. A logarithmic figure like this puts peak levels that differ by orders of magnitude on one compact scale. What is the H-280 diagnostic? -6.54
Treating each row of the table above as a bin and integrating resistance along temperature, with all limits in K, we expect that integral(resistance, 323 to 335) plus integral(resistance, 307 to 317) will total 9499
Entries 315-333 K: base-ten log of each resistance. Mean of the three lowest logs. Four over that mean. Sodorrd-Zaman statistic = 1.54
